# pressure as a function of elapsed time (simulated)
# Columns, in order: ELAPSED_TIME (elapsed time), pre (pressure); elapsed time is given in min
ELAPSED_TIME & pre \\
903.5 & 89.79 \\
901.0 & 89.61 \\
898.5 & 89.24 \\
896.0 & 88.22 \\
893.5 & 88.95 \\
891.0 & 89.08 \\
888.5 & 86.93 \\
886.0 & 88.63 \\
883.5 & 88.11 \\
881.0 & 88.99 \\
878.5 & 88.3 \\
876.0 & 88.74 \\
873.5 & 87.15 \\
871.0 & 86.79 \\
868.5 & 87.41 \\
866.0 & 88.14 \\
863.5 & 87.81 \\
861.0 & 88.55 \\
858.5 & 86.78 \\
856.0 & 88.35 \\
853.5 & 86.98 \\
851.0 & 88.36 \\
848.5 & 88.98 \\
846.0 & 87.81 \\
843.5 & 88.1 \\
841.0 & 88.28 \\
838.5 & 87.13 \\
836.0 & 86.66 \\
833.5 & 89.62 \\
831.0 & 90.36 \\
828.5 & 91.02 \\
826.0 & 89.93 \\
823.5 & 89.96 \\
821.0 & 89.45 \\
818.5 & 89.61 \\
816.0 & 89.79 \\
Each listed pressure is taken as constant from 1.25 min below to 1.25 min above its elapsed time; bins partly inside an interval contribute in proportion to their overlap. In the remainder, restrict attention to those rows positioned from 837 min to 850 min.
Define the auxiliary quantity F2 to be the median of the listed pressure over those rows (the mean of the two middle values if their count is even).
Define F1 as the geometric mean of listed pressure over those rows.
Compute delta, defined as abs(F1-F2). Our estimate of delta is 0.04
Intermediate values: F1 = 88.1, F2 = 88.1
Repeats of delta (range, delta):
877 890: 0.11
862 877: 0.06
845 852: 0.02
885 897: 0.27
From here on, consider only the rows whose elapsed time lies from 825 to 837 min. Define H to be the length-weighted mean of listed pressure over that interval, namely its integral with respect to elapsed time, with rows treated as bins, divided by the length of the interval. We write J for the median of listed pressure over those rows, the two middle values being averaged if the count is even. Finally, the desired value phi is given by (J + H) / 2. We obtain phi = 89.7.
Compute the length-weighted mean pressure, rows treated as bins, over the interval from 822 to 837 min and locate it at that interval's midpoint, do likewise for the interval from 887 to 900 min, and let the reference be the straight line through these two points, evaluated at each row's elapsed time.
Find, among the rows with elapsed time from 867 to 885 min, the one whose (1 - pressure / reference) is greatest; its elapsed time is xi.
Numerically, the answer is 871.0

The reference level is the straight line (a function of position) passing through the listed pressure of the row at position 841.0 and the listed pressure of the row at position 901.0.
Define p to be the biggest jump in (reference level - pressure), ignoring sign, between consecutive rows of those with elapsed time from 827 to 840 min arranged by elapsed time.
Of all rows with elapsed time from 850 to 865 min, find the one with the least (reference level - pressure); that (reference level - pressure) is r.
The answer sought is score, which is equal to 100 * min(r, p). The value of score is 14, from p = 3.0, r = 0.1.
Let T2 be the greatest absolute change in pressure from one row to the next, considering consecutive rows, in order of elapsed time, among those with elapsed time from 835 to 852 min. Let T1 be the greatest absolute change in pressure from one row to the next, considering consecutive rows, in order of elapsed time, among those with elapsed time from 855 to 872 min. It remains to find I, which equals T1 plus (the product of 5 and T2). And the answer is 7.6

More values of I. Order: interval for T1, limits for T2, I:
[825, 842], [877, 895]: 13.7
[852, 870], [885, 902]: 12.5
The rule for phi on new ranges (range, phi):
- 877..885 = 88.4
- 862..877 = 87.6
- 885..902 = 88.8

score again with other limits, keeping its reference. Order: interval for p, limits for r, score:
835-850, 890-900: 31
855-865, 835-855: -53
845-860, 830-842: -230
